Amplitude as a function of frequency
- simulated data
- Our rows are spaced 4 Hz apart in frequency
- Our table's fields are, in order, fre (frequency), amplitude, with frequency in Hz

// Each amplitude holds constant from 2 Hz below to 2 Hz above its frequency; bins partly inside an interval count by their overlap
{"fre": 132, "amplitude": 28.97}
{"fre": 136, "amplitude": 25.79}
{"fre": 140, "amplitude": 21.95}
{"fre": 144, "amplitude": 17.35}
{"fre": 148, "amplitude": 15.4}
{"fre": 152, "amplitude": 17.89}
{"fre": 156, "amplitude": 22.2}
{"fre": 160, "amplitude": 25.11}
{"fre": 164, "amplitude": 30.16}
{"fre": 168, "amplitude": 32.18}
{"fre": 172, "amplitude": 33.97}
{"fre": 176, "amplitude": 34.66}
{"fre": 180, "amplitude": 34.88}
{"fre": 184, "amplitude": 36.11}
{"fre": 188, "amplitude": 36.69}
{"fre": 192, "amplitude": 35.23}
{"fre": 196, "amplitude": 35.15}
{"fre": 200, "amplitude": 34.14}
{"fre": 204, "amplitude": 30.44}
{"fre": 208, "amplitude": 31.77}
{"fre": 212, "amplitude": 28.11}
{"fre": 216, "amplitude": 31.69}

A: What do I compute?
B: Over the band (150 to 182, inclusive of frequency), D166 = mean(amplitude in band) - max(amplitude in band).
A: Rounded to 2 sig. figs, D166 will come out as -6.0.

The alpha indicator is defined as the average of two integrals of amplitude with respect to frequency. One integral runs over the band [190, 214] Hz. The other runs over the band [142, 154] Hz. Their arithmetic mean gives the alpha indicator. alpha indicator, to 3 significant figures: 491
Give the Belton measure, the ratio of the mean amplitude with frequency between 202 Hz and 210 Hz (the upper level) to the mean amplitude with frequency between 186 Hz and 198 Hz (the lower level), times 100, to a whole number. 87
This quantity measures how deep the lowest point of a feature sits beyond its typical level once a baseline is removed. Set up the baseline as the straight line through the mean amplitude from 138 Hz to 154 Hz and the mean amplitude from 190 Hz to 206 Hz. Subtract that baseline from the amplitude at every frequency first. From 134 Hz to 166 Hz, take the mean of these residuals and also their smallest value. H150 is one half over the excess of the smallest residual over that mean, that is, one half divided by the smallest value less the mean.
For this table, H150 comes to -0.08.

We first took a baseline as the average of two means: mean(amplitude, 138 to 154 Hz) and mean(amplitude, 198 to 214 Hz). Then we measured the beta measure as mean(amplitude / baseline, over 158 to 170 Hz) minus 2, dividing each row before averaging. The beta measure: -0.82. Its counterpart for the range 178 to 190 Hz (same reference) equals -0.54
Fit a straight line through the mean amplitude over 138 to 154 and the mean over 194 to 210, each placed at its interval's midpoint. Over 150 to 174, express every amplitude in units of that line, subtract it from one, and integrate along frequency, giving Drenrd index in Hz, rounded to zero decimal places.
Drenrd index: -5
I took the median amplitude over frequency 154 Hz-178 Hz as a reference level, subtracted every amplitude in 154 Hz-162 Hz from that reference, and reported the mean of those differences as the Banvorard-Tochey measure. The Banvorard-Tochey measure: 8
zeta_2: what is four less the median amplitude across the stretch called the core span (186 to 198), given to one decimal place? -31.2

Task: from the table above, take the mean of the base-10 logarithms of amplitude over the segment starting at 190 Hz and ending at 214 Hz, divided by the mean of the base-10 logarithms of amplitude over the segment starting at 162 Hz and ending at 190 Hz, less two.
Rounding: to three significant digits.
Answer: -1.01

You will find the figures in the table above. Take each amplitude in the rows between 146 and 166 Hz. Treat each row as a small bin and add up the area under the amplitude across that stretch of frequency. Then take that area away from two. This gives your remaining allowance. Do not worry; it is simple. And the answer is -441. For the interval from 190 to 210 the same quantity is -665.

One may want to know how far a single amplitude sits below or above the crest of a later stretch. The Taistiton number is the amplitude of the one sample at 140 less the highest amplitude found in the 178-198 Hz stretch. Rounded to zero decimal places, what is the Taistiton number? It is -15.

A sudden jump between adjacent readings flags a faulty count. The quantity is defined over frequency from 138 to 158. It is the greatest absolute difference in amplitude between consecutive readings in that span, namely 4.6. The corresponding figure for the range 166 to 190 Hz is 1.8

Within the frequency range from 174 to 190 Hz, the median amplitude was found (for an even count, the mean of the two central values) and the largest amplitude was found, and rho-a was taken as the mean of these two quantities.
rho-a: 36.1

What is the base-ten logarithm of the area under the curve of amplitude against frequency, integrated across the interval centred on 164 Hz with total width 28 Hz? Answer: 2.9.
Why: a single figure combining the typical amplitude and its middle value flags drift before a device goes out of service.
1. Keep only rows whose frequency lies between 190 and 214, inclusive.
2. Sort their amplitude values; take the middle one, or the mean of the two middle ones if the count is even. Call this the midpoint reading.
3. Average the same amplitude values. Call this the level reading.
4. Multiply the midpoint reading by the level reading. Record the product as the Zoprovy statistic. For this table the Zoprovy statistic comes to 1070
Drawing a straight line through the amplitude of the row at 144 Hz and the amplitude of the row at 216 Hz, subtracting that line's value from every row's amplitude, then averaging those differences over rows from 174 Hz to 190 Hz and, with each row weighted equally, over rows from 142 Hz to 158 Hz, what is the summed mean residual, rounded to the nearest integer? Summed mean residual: 10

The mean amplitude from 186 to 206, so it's 34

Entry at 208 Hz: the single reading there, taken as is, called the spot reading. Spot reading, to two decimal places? 31.77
